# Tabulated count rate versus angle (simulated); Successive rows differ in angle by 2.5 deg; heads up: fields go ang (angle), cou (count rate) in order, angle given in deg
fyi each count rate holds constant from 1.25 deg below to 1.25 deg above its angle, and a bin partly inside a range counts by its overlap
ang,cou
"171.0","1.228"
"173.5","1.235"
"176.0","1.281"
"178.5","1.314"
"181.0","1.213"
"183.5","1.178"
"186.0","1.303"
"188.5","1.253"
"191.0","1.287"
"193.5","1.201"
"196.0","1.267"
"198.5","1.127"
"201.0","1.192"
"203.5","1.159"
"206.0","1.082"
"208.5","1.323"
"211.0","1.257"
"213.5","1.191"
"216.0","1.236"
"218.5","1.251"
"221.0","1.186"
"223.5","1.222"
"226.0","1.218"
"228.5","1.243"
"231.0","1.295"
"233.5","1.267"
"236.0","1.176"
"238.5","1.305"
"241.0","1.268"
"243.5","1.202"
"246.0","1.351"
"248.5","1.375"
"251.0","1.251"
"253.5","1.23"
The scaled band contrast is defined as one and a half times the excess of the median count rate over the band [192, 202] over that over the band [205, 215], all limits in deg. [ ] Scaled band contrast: -0.041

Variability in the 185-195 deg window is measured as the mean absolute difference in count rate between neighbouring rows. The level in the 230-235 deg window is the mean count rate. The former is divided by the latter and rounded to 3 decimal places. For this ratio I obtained 0.044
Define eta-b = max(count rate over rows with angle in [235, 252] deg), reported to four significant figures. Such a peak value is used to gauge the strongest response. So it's 1.375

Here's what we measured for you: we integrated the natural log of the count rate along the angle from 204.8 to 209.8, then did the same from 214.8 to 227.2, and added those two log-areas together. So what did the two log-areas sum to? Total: 3.4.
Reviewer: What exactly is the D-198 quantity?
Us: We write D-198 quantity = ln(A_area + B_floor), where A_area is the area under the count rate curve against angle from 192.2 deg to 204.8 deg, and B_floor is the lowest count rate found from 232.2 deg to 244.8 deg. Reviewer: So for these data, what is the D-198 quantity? 2.78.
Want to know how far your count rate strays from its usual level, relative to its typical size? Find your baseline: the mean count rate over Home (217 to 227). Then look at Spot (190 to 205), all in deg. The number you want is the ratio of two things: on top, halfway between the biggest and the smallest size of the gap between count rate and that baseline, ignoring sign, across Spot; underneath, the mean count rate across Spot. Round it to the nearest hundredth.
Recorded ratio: 0.05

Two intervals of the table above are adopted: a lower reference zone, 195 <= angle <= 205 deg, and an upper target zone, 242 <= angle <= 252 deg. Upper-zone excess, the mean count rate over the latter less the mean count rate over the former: 0.11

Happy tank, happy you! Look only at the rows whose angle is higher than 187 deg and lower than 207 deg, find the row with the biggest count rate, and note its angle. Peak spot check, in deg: 191.0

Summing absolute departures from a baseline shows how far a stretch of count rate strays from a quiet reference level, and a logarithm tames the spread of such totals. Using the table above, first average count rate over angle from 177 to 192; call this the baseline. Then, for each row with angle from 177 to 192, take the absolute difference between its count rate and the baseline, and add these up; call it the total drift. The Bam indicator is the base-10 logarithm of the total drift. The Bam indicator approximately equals -0.59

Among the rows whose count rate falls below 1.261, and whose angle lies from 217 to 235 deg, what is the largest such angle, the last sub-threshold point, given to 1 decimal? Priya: 228.5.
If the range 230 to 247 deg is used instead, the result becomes 243.5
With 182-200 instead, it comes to 198.5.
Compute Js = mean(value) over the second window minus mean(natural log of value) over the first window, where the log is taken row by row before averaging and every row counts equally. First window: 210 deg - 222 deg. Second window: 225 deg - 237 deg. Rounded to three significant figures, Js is 1.04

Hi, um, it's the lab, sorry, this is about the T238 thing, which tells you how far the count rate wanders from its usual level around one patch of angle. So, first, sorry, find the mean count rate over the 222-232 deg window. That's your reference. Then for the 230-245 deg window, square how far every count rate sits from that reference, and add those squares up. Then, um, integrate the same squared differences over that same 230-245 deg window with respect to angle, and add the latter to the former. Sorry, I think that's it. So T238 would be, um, 0.05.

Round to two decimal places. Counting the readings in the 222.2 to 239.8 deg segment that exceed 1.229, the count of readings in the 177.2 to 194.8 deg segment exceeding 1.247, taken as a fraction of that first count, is 1.00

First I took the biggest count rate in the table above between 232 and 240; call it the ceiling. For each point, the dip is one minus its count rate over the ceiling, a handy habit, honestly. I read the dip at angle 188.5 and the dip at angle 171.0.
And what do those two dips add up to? 0.10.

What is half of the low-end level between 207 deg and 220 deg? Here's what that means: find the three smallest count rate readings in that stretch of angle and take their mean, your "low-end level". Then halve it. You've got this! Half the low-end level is 0.613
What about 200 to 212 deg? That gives 0.572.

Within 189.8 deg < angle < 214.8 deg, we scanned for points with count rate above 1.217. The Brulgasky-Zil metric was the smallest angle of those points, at 191.0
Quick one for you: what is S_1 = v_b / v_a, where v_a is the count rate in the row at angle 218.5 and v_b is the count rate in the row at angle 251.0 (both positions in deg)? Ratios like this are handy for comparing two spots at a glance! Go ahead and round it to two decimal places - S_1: 1.00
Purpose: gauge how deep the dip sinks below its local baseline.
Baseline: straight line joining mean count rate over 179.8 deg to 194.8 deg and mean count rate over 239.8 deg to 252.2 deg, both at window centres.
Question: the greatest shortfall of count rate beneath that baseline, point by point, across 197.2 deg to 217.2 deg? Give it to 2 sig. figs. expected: 0.17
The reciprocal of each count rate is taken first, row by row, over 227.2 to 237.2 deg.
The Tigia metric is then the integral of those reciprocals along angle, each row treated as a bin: 8.04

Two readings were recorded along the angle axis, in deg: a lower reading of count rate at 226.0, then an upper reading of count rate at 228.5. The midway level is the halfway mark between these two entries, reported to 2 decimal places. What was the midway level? 1.23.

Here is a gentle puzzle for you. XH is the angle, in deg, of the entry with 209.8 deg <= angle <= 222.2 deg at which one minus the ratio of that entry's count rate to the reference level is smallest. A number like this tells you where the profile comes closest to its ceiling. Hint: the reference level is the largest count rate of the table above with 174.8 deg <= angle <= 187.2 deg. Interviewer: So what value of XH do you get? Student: 211.0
